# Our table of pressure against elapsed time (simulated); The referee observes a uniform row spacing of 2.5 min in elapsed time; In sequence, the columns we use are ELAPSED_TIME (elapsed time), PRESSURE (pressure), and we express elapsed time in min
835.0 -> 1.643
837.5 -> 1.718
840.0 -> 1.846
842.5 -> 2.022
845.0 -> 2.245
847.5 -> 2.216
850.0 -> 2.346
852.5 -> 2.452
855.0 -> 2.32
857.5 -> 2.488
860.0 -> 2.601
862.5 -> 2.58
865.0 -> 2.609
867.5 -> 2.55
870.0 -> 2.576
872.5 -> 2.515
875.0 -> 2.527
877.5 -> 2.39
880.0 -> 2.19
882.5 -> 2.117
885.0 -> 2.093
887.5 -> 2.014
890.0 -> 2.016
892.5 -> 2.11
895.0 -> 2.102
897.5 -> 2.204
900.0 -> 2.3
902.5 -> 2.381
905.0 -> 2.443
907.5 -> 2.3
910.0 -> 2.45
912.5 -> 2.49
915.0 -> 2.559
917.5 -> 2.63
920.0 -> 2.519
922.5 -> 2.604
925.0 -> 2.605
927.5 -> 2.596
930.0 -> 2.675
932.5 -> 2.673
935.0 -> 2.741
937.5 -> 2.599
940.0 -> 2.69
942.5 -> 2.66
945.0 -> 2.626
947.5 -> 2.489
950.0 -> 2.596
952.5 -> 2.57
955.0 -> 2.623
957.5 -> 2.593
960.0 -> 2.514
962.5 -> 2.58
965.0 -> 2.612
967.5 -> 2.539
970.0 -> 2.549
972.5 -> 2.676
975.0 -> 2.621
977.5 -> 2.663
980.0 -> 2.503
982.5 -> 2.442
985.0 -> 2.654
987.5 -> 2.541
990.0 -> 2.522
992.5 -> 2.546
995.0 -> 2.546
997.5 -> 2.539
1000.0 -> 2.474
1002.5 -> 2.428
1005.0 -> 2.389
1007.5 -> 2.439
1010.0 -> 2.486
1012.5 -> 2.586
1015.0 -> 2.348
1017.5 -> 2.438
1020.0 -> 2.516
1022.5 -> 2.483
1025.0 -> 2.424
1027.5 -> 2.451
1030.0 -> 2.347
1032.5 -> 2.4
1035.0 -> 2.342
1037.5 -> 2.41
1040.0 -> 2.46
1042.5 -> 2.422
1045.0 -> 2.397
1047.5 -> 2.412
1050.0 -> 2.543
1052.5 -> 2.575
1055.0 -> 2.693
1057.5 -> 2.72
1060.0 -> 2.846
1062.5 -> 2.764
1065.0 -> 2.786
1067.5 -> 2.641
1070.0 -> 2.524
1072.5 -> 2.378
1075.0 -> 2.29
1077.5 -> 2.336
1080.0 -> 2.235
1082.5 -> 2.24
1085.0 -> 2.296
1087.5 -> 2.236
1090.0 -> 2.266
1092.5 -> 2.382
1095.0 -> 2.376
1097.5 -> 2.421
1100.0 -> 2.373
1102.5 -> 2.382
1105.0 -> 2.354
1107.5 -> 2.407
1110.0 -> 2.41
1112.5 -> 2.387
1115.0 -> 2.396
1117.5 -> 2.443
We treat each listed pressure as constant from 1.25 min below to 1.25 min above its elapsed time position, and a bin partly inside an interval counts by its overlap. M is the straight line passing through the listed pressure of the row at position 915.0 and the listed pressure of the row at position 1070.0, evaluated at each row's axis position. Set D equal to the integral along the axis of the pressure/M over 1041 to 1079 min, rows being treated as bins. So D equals 38.4 min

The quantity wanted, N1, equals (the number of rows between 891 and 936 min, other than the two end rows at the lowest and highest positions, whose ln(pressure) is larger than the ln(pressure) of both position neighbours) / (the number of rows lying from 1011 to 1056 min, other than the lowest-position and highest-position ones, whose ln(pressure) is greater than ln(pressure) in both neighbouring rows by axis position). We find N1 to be 1.0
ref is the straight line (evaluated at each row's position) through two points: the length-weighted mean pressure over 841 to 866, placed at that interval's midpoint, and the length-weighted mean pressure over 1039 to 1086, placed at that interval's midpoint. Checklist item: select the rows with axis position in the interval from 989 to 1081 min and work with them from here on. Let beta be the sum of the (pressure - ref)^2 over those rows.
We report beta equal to 0.70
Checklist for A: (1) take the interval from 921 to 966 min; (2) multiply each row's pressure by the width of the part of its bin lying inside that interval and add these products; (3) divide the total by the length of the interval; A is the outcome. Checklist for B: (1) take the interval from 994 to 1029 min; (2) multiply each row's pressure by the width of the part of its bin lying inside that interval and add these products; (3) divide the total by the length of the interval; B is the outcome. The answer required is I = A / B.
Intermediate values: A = 2.61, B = 2.47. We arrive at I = 1.06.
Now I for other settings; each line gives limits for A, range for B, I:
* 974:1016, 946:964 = 0.98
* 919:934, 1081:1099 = 1.13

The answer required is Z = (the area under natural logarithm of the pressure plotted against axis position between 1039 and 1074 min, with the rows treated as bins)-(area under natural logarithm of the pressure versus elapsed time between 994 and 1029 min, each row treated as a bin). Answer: 1.6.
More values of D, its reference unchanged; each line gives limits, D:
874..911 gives 32.3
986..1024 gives 37.2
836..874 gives 34.5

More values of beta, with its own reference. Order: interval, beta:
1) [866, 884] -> 0.21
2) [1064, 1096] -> 0.59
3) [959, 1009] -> 0.27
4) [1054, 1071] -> 0.37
